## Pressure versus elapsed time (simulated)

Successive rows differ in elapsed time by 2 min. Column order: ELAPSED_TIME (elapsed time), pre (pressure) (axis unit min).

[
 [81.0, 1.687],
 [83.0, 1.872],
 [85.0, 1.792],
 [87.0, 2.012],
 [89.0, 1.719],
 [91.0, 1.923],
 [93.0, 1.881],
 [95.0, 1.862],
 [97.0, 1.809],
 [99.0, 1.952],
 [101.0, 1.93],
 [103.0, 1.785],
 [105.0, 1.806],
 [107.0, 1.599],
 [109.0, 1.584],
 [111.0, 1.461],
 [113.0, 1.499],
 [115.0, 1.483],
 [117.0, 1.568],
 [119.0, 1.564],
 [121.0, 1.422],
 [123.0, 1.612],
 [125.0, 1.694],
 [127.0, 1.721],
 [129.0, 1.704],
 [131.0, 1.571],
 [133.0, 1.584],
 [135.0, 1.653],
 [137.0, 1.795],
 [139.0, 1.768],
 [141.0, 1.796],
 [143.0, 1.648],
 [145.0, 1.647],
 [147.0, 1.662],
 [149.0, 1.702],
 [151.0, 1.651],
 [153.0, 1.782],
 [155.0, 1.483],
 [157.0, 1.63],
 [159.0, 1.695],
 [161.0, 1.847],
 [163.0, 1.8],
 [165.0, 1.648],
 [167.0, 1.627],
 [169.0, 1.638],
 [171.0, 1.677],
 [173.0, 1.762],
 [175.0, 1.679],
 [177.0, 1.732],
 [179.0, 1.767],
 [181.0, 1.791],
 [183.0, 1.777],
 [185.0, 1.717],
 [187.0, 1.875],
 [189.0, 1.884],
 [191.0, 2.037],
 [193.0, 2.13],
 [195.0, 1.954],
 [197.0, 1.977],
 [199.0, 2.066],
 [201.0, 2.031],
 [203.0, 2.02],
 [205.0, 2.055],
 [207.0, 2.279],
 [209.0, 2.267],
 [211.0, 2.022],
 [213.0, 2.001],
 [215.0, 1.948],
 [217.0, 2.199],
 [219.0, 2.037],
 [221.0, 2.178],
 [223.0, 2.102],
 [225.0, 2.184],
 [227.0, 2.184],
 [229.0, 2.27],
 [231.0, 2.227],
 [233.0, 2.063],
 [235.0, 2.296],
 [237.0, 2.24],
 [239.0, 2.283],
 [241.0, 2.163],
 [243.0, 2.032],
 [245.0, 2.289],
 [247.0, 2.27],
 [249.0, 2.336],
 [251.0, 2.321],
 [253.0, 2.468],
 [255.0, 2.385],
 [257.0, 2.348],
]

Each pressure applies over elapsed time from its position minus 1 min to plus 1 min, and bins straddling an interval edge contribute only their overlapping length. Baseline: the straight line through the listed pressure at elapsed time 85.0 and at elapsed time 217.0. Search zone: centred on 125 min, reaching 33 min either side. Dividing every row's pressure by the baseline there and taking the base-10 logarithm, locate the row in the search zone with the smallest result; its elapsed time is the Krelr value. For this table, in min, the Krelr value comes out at 155.0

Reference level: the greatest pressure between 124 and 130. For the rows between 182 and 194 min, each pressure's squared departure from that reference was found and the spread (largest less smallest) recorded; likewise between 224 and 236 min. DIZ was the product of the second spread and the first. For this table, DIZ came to 0.036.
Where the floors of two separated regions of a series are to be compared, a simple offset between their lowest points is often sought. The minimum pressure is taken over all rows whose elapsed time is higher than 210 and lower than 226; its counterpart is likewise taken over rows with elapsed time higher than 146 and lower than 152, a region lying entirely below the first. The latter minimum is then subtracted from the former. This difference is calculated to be 0.30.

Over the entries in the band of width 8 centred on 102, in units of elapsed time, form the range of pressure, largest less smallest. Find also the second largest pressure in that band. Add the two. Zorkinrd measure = 2.10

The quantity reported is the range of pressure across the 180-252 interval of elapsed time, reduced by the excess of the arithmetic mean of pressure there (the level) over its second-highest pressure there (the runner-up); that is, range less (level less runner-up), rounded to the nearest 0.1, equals 0.8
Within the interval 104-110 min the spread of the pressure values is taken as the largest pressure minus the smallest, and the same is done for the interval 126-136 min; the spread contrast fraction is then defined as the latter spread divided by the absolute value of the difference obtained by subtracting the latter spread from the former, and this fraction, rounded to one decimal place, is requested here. 2.1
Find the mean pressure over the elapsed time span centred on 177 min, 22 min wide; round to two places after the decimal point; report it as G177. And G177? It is 1.73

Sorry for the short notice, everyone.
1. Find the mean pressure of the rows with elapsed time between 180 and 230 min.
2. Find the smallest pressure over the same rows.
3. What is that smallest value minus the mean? -0.32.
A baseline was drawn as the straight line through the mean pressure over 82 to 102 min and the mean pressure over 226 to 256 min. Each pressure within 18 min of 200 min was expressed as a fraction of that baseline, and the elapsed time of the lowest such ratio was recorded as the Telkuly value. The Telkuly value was 185.0 min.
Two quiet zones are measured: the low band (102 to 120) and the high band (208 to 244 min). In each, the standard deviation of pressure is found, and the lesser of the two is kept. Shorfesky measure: 0.11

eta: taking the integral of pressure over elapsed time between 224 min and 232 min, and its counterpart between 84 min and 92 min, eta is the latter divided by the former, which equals 0.84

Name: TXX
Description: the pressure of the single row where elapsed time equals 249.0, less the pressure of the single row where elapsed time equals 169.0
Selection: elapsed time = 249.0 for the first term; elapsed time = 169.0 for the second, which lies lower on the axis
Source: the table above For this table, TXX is 0.7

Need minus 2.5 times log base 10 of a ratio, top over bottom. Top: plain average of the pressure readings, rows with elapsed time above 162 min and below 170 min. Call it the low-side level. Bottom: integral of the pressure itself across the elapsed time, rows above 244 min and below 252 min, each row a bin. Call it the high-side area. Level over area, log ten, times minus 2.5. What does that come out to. 2.60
